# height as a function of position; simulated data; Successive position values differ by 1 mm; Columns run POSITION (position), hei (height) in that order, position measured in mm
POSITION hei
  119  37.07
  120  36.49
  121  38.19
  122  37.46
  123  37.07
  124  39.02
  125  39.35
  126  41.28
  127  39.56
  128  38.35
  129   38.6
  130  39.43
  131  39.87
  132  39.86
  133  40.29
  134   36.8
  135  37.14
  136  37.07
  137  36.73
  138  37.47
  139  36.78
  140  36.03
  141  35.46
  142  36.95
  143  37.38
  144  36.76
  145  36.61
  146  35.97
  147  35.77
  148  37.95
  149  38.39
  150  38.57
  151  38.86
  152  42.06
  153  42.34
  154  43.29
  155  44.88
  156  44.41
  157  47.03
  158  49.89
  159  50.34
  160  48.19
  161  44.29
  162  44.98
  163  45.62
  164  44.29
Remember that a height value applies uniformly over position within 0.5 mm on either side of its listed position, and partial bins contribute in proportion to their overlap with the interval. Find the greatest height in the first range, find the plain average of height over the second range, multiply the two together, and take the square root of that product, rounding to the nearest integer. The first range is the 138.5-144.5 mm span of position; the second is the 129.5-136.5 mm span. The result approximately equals 38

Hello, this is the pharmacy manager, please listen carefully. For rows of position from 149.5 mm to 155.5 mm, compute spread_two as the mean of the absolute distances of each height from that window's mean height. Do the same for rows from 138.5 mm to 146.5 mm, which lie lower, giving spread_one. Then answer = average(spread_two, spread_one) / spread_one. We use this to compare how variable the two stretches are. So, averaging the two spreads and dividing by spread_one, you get 2.45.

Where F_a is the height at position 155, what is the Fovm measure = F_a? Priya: 44.88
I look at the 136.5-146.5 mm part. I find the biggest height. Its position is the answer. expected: 138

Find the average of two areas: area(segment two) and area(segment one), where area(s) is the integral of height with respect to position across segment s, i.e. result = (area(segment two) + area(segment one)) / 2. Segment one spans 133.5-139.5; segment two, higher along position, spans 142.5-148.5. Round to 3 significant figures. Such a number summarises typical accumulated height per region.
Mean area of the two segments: 221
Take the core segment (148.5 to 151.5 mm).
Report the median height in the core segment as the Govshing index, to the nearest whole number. 39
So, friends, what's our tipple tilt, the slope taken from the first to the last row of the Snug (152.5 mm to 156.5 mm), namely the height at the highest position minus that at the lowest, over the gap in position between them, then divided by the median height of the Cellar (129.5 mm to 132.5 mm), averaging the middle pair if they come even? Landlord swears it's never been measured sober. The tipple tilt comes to 0.017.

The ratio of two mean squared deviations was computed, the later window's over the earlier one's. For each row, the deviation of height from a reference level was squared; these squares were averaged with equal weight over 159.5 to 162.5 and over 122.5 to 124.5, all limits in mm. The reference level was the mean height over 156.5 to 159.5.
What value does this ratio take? 0.11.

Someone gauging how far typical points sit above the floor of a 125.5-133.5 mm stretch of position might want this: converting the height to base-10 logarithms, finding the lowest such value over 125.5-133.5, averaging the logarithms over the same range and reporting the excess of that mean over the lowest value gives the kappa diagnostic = 0.014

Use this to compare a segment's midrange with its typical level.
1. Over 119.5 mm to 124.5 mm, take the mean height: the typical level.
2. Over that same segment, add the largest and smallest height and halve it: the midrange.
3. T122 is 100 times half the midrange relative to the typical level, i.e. 50.1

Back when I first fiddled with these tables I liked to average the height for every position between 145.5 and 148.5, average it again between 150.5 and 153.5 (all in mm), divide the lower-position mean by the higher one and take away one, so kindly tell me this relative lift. -0.11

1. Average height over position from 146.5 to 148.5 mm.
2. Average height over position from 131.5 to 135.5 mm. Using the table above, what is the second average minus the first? 1.7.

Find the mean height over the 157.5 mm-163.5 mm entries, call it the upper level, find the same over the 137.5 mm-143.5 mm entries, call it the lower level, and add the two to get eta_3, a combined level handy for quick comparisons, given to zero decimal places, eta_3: 84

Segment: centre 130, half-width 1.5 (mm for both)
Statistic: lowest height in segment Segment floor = 38.6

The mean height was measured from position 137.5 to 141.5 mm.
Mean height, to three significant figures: 36.4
